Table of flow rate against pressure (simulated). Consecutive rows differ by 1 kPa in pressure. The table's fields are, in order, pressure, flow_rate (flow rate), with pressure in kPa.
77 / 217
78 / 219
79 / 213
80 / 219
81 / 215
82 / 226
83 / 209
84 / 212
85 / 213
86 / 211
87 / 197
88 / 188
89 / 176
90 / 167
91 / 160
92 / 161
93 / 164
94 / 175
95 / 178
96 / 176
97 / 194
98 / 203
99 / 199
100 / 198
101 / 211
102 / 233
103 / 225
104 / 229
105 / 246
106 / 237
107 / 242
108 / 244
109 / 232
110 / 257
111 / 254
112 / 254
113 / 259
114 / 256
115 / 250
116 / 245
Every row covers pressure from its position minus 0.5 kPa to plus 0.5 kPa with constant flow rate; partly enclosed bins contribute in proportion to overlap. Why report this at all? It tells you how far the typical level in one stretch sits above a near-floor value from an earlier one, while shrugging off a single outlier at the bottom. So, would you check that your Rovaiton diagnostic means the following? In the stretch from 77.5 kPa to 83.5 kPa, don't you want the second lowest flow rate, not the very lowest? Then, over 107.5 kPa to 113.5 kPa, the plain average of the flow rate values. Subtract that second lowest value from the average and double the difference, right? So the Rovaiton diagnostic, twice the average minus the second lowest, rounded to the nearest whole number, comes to 74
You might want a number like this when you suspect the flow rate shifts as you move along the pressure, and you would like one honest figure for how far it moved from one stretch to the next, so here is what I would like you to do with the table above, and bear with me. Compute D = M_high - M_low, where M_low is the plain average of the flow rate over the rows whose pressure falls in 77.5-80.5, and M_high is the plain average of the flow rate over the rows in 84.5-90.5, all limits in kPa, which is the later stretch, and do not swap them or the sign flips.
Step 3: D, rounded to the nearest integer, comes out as -25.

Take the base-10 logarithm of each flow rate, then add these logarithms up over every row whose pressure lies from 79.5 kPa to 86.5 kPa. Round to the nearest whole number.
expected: 16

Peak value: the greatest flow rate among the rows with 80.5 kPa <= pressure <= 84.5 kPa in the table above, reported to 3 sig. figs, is 226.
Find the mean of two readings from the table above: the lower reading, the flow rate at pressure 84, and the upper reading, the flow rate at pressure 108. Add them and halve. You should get 228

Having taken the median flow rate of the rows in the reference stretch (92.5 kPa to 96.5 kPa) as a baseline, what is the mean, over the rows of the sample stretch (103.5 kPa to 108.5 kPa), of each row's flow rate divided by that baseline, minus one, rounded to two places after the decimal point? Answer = 0.37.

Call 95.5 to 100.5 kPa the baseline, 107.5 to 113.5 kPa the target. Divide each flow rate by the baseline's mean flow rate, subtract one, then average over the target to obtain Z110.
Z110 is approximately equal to 0.29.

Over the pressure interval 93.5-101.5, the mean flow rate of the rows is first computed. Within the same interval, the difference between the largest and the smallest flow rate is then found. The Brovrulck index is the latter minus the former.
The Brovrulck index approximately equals -156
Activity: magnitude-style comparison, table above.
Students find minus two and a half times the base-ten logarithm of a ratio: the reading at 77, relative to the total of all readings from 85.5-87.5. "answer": 0.69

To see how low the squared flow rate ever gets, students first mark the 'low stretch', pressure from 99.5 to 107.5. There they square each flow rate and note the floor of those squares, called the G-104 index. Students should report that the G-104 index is 39204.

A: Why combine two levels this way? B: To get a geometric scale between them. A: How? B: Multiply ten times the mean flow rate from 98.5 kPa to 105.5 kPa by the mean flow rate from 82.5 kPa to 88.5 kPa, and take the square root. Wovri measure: 672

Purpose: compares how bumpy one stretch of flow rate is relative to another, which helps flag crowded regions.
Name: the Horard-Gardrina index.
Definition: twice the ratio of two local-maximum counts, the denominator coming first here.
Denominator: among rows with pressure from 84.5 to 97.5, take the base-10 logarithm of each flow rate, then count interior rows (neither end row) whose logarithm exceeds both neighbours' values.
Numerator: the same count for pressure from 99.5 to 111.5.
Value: 8.0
